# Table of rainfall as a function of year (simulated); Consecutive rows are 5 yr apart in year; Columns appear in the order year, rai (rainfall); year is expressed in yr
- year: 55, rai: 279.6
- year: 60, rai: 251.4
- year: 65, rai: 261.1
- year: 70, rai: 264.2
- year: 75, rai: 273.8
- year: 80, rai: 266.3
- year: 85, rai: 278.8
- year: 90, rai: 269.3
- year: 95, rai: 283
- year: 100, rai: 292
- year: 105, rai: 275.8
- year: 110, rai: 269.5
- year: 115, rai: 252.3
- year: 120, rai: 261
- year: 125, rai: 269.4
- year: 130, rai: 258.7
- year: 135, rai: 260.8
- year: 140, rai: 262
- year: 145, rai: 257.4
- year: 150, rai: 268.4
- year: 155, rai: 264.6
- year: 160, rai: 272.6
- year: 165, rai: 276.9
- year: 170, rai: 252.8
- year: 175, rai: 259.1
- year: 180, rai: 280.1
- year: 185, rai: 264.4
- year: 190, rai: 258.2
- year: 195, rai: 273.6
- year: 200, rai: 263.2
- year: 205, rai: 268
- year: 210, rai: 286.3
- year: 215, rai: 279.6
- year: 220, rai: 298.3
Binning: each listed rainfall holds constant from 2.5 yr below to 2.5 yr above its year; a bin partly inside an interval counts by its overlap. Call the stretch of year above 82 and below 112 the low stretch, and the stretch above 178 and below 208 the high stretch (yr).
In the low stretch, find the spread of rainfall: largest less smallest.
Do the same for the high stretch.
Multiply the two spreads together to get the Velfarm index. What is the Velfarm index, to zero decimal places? 497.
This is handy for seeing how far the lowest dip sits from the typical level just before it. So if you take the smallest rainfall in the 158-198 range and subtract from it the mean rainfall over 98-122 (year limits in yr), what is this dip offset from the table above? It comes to -17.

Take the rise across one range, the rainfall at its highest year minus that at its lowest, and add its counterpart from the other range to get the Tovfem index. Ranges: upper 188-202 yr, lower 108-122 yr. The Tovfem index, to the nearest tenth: -3.5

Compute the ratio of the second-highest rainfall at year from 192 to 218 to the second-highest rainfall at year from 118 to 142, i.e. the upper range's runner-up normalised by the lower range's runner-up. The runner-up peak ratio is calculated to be 1.07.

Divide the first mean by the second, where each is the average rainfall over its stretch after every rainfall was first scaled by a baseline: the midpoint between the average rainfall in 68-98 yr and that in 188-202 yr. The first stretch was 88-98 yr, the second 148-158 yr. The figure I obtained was 1.04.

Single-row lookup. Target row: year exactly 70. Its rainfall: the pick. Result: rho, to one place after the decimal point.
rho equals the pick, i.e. 264.2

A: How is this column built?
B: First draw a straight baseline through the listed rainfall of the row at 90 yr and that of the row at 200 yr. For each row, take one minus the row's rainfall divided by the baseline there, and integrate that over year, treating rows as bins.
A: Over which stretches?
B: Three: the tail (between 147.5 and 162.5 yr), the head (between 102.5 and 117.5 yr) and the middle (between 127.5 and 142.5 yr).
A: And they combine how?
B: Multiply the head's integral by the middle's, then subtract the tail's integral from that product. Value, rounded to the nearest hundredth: 0.21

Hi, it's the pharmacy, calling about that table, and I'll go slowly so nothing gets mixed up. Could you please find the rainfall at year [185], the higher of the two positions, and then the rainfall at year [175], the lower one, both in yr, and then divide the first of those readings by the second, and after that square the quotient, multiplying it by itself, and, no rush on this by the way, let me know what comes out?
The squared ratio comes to 1.04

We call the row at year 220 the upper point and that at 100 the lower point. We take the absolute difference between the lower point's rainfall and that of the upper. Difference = 6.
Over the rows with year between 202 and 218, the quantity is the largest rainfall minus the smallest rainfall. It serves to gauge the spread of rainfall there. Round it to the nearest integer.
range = 18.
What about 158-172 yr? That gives 24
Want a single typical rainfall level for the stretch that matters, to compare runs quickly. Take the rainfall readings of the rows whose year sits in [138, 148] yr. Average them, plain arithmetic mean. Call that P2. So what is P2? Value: 260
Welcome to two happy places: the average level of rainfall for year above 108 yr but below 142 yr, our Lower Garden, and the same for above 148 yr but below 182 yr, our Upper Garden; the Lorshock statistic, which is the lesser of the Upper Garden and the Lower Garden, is 262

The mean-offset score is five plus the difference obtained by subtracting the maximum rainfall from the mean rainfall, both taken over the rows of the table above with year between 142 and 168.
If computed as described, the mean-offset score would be -4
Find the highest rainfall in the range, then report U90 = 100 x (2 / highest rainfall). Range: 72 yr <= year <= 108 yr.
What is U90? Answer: 0.685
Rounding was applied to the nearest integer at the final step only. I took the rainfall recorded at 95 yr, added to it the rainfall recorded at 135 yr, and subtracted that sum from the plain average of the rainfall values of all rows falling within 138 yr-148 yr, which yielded -284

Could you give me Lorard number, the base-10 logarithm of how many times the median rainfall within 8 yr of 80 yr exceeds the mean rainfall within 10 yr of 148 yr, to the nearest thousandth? 0.017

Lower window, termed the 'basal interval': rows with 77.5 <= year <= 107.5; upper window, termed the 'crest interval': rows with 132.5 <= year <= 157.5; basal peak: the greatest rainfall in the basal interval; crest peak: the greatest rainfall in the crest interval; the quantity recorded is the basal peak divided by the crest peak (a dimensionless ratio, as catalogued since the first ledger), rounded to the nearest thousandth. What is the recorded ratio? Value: 1.088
